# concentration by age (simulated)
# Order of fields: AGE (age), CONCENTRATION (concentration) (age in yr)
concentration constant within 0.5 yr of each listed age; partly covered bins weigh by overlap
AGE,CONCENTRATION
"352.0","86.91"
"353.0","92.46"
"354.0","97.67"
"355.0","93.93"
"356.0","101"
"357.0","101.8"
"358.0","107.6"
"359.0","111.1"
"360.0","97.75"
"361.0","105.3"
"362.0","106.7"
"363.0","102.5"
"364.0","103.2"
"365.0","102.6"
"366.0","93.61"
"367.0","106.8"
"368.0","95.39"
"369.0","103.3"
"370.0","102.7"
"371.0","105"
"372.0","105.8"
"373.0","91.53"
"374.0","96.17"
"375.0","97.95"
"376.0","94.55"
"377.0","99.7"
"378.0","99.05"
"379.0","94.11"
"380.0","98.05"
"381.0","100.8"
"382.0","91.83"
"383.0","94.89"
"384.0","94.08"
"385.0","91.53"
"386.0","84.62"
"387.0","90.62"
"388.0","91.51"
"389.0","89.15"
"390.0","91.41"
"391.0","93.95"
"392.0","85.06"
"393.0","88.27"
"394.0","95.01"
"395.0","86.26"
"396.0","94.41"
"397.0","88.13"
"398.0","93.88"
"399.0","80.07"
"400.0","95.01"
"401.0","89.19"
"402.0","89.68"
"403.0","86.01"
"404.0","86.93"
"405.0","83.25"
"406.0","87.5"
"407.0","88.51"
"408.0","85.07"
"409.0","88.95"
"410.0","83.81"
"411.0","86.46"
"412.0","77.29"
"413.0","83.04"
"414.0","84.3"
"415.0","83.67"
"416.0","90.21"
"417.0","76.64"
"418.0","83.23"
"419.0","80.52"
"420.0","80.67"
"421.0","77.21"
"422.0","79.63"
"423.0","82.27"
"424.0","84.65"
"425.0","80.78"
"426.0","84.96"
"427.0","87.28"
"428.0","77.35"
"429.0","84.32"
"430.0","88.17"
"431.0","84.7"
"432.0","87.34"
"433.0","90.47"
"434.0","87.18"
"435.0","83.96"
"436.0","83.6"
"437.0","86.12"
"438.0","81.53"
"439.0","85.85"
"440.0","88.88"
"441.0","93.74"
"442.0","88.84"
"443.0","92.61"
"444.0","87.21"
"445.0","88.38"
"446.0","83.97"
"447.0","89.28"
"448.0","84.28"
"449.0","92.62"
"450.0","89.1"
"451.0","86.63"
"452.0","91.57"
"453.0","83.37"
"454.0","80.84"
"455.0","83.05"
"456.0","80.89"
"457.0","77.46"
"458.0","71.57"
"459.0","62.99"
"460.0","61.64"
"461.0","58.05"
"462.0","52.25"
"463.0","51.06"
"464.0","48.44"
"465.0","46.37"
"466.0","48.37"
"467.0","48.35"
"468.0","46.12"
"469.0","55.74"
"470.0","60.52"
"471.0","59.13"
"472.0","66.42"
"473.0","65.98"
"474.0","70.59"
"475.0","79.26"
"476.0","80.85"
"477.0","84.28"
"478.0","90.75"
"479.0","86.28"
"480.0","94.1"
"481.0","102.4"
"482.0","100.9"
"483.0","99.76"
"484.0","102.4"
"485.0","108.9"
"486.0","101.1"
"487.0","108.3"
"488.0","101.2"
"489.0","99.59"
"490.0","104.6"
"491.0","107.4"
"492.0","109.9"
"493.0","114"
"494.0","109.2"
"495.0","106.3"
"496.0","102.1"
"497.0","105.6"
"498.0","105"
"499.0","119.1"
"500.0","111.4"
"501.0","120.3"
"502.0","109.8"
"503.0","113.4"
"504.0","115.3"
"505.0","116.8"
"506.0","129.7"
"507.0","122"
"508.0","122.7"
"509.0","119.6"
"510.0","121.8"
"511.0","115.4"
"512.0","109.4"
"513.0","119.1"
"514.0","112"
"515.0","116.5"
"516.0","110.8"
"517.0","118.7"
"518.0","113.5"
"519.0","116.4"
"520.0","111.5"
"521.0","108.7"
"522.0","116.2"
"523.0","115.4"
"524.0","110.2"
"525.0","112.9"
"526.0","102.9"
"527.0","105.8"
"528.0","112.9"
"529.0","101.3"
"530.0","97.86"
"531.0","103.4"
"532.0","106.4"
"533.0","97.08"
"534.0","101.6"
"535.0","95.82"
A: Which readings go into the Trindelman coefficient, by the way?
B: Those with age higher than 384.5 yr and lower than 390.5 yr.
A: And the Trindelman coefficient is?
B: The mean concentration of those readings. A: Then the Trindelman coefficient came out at 90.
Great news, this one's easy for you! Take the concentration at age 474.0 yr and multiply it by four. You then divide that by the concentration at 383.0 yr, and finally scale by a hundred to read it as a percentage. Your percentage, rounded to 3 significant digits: 298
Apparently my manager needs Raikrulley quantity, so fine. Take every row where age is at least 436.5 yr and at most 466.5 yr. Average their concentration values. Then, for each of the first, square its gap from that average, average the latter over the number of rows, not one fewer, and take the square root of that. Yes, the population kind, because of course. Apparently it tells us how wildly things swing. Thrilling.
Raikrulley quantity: 15.2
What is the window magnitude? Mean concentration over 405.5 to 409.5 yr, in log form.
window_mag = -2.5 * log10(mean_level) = -4.86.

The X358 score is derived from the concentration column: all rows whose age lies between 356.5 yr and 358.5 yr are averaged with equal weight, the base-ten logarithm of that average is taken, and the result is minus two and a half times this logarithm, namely -5.05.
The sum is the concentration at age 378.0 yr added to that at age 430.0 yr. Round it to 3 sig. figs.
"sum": 187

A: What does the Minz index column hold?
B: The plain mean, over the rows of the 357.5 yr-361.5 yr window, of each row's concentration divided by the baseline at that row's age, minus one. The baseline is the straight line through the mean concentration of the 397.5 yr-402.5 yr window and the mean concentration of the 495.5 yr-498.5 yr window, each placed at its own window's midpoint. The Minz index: 0.3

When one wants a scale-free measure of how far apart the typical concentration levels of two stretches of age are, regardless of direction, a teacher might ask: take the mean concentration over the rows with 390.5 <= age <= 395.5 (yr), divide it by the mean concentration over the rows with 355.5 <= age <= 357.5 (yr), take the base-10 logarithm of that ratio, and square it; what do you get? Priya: 0.0028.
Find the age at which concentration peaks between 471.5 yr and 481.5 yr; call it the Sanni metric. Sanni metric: 481.0 yr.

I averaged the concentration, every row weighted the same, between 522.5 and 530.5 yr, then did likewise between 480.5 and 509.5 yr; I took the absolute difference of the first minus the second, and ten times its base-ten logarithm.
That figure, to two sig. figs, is 4.1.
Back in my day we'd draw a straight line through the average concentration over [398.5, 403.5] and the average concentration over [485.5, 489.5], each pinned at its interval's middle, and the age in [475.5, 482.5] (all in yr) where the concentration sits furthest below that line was 476.0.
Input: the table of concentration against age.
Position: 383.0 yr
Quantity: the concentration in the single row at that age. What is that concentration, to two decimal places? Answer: 94.89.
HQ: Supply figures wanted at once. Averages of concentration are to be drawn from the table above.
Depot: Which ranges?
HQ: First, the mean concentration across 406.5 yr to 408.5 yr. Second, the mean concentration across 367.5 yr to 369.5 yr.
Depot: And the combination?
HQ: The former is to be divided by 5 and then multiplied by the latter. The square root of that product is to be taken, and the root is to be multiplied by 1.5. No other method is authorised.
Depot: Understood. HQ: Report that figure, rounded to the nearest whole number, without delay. 62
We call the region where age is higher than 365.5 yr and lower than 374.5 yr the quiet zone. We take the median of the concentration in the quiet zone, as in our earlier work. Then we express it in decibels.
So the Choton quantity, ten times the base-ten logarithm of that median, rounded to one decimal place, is 20.1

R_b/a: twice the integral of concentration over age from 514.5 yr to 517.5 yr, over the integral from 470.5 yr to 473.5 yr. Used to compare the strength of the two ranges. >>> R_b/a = 3.61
